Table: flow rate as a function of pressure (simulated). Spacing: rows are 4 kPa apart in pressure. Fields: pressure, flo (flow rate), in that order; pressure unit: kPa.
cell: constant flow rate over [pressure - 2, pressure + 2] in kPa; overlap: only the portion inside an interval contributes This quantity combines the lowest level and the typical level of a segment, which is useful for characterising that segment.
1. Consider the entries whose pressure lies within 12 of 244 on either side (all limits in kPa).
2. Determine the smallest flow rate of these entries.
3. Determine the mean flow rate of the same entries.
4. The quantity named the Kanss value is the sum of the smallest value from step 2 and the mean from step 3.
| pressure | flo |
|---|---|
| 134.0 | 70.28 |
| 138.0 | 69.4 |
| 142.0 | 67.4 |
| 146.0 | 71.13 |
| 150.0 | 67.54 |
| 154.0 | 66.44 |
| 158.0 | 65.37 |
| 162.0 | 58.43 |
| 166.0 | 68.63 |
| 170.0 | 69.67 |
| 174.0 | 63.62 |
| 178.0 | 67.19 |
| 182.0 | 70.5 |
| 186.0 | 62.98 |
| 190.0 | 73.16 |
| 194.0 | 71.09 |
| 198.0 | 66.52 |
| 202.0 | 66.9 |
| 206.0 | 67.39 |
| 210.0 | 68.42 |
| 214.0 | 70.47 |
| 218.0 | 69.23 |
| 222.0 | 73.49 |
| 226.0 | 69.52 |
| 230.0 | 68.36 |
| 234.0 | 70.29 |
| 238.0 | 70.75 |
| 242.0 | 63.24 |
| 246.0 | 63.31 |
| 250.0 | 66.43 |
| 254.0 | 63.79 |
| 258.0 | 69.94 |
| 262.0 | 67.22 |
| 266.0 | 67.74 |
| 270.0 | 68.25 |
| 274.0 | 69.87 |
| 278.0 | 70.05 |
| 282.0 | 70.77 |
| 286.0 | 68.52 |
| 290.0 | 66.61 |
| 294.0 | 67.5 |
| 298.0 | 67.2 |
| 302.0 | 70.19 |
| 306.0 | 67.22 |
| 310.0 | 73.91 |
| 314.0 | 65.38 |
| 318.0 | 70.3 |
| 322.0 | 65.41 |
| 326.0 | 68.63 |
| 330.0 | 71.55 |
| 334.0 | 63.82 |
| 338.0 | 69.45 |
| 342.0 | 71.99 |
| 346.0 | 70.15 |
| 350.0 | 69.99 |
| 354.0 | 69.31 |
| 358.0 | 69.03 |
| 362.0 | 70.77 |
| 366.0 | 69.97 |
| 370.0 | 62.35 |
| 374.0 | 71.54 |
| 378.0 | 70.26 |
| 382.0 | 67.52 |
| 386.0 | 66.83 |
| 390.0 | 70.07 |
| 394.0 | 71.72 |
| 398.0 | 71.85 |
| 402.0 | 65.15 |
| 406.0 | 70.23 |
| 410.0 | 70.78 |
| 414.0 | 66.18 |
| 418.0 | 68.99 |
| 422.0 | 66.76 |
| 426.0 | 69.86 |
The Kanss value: 129.5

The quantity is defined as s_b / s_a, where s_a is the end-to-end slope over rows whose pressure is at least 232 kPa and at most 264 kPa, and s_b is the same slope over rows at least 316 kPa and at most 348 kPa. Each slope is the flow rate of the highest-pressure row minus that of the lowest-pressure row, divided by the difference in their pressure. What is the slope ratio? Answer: 0.0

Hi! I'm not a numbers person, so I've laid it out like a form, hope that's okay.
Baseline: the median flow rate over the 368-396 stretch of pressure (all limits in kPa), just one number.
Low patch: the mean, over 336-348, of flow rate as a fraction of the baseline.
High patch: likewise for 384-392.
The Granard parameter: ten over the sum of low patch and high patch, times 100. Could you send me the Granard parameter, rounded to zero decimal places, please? 504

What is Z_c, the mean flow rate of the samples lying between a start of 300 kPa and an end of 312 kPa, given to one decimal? 70.4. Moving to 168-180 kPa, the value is 66.8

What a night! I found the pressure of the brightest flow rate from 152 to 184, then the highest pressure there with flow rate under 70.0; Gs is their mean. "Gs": 180 kPa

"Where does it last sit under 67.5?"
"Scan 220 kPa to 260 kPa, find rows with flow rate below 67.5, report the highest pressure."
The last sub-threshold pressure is 254.0 kPa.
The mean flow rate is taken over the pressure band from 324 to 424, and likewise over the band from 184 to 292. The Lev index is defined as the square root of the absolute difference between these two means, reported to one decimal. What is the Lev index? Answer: 0.8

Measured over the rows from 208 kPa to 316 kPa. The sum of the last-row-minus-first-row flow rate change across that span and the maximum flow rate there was 71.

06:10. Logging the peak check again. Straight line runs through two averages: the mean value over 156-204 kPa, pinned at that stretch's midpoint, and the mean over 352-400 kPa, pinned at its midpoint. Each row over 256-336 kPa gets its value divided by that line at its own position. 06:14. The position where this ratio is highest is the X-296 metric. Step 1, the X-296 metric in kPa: 310.0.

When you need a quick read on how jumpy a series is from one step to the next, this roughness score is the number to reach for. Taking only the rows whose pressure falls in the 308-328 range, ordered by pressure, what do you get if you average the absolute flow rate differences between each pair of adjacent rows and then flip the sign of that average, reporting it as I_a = -5.4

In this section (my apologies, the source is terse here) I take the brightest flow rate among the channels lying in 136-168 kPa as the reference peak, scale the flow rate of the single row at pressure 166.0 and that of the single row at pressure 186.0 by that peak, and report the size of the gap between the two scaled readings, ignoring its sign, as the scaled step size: 0.08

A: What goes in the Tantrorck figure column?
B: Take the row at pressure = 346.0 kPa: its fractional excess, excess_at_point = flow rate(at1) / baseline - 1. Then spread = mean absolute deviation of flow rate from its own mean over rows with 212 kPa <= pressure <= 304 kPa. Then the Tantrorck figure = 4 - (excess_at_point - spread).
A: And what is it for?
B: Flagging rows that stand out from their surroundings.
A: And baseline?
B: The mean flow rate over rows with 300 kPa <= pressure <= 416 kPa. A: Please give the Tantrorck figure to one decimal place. 5.9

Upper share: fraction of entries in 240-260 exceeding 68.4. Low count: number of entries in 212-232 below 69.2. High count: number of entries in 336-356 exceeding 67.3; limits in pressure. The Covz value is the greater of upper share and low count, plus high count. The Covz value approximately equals 6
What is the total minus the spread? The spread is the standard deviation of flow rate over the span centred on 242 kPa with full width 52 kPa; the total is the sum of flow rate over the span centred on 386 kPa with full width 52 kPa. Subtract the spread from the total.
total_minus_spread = 896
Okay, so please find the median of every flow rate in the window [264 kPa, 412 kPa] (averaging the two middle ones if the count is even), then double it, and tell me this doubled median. 140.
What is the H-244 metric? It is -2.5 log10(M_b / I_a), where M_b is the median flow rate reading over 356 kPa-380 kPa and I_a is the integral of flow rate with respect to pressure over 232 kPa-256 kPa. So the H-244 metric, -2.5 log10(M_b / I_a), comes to 3.390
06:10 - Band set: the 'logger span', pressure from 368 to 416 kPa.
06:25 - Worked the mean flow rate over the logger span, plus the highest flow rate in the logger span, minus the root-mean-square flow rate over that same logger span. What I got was 71.8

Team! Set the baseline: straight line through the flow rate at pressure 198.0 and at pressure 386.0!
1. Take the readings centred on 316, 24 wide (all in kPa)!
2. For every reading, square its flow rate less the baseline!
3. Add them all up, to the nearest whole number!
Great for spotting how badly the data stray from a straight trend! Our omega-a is 72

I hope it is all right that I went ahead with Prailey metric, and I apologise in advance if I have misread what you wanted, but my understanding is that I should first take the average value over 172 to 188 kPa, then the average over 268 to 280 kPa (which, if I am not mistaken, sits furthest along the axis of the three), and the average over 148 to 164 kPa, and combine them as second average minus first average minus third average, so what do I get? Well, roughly -61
